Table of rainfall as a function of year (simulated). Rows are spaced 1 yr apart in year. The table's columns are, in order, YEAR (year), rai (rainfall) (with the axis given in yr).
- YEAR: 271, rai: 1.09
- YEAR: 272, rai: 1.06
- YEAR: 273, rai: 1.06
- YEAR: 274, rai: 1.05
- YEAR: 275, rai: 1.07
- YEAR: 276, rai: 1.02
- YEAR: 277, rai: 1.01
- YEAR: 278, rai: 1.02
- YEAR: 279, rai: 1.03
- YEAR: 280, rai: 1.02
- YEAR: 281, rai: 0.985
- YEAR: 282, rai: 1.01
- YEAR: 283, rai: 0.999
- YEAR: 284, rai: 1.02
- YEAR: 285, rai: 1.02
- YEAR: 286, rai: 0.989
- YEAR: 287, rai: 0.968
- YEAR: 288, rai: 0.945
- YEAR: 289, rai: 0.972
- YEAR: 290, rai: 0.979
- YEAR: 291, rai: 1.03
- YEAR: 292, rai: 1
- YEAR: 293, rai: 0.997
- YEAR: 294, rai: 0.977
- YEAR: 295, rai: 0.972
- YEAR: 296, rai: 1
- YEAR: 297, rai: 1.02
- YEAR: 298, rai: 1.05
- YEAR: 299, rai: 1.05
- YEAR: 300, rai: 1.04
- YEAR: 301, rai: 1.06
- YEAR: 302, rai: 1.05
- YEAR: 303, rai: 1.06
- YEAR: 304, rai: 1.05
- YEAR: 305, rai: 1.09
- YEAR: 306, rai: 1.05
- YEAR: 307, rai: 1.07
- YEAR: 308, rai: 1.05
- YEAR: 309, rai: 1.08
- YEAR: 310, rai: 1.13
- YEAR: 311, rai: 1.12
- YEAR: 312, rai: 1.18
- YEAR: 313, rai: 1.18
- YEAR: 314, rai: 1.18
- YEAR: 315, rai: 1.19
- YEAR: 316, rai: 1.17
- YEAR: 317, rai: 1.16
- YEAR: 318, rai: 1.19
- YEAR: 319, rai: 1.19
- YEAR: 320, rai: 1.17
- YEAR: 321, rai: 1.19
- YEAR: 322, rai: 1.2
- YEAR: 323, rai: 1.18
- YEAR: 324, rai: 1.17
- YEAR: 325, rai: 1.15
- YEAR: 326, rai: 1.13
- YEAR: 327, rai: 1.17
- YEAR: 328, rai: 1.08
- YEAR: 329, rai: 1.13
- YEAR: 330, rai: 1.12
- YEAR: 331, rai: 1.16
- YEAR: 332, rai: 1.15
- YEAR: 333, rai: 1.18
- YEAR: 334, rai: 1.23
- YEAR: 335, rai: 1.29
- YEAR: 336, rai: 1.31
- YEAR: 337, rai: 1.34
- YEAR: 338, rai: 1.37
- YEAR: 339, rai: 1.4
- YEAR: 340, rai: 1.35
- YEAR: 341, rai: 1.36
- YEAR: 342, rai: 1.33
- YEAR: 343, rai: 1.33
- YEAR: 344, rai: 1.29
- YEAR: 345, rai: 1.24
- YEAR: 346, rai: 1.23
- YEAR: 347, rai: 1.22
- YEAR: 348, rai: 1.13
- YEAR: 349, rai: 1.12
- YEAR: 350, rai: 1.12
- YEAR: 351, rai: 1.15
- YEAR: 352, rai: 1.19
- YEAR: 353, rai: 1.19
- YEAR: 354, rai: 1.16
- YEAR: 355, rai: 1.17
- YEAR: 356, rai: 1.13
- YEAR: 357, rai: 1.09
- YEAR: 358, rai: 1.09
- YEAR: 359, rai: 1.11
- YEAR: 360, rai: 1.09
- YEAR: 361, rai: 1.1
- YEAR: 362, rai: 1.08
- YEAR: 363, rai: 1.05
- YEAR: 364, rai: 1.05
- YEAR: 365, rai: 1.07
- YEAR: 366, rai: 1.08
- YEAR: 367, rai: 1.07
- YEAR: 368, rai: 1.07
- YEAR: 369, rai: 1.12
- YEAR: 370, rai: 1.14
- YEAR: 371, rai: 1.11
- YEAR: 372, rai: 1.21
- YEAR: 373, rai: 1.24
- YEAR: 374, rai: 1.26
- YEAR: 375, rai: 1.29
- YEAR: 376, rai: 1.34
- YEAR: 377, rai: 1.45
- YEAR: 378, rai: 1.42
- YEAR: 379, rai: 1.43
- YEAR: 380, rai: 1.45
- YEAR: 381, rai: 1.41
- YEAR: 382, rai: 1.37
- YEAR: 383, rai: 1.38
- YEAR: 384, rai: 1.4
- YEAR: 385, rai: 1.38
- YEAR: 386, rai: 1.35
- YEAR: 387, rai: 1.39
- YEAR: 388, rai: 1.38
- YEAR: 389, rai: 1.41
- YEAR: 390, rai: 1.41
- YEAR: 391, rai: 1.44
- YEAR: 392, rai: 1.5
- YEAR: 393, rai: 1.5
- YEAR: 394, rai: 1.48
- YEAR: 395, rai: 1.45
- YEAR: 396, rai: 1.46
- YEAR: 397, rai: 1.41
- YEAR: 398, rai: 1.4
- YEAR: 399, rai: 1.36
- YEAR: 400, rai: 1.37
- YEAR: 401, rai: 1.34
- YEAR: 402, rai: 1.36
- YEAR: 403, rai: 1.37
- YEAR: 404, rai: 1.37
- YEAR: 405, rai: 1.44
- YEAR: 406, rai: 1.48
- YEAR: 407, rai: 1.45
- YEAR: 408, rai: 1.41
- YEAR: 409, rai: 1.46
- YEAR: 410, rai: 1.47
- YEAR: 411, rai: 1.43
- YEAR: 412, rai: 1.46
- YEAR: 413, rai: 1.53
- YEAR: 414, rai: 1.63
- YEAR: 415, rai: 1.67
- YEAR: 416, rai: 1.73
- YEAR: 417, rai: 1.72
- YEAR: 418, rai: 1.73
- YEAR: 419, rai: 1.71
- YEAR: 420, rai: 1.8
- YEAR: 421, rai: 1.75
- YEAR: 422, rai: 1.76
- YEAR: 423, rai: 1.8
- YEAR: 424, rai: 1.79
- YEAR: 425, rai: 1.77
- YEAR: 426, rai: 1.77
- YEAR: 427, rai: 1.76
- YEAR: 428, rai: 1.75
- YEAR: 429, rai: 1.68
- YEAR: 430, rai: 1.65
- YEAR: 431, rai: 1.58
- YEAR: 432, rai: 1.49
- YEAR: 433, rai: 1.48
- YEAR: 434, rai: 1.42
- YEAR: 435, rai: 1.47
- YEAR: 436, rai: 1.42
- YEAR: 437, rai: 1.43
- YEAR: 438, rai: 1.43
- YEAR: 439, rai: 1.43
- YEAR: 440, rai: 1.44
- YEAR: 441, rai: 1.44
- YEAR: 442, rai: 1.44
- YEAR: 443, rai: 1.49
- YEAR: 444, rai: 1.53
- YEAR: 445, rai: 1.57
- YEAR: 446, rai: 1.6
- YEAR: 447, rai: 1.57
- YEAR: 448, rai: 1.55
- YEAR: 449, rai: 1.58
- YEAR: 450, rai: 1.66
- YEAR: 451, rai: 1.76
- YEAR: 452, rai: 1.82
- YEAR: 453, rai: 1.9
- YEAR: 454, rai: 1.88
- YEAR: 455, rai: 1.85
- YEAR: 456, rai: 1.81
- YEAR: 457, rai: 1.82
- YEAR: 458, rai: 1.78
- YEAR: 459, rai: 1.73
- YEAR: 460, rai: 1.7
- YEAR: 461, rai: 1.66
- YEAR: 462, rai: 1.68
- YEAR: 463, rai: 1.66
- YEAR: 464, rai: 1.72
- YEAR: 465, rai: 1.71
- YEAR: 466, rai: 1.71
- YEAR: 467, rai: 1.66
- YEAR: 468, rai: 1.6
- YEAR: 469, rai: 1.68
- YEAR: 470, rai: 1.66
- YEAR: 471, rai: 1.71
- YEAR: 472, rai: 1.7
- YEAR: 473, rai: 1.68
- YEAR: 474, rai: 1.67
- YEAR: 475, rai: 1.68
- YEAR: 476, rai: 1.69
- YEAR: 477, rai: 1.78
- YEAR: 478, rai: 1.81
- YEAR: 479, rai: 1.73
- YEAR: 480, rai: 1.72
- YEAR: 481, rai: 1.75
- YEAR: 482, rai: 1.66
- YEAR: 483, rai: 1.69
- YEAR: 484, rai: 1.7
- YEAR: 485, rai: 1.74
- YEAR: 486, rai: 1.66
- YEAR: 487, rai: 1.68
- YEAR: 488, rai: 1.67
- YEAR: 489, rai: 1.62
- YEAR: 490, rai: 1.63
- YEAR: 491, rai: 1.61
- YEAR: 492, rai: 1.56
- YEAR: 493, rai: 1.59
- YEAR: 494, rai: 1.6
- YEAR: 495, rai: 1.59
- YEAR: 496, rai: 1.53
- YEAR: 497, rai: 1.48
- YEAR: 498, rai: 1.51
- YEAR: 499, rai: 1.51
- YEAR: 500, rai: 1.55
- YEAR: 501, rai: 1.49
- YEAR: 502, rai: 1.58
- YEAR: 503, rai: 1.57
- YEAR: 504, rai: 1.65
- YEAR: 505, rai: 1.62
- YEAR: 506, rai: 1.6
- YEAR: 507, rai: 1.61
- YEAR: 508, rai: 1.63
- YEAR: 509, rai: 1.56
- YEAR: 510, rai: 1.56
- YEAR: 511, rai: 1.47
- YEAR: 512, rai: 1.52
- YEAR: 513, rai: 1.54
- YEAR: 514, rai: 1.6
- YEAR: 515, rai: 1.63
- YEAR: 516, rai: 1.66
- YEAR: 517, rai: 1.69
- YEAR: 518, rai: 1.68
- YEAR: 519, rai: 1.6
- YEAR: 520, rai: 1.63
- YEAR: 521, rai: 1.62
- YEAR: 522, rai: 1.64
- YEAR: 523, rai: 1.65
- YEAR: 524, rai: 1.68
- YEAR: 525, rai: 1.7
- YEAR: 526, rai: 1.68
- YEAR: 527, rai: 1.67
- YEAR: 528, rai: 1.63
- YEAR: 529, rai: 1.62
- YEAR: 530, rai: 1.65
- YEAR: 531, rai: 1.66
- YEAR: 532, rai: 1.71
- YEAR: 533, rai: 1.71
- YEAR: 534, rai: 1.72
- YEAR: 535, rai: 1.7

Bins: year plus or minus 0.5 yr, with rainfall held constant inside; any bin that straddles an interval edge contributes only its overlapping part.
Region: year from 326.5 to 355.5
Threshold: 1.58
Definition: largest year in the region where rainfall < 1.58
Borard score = 355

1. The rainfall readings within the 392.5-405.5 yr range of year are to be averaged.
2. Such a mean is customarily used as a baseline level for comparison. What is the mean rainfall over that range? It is 1.4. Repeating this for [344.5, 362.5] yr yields 1.1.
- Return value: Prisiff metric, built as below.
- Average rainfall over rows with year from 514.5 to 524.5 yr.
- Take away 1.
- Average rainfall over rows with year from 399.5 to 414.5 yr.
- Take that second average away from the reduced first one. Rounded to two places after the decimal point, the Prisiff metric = -0.79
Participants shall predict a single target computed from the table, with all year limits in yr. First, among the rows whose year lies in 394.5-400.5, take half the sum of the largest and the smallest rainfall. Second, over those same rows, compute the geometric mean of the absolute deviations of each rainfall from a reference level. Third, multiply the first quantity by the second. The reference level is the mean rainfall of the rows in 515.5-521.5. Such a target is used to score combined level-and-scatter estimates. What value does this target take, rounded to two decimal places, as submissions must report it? 0.33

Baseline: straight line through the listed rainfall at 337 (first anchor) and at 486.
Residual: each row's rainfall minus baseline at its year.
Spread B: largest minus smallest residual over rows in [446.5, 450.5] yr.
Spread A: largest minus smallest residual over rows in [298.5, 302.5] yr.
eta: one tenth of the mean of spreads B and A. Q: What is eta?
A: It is 0.0062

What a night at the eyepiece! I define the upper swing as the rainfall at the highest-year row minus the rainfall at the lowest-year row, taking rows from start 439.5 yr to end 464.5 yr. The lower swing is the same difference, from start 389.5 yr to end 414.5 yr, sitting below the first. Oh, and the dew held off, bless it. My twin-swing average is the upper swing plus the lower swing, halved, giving 0.25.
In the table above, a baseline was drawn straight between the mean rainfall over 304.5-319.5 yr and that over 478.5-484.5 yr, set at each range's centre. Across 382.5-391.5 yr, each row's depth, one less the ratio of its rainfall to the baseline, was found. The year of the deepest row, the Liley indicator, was 386 yr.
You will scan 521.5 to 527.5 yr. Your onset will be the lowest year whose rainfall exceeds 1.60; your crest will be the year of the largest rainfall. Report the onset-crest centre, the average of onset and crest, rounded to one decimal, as 523.5 yr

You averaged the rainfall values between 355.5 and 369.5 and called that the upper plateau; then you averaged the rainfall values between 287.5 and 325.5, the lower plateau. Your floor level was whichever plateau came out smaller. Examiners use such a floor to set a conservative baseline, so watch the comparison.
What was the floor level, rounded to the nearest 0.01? 1.09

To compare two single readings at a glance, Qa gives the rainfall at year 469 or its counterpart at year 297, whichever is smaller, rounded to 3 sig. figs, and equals 1.02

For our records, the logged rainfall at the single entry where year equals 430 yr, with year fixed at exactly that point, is 1.65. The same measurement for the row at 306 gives 1.05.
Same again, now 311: 1.12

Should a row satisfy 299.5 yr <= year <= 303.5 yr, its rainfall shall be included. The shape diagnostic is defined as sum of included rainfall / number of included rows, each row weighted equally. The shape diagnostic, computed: 1.05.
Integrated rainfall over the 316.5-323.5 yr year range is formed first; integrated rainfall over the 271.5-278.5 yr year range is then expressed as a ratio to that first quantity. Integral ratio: 0.88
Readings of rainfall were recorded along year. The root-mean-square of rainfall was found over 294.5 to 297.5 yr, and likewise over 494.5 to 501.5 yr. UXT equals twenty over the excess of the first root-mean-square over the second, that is -38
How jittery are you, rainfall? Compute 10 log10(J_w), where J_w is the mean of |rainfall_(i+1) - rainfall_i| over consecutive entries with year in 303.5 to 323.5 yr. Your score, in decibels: -16.7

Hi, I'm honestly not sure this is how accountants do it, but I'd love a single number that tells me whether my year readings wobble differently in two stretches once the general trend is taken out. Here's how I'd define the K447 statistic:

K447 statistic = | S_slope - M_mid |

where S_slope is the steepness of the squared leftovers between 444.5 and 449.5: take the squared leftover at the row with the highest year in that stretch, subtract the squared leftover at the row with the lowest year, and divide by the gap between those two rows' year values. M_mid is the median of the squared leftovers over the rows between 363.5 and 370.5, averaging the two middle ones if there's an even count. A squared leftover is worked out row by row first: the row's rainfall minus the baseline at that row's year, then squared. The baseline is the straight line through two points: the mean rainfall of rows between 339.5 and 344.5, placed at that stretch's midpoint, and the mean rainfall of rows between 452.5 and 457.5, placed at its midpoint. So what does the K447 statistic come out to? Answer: 0.134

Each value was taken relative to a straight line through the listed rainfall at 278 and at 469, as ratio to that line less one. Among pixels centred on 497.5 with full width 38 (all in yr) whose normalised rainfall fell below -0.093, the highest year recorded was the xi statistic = 516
